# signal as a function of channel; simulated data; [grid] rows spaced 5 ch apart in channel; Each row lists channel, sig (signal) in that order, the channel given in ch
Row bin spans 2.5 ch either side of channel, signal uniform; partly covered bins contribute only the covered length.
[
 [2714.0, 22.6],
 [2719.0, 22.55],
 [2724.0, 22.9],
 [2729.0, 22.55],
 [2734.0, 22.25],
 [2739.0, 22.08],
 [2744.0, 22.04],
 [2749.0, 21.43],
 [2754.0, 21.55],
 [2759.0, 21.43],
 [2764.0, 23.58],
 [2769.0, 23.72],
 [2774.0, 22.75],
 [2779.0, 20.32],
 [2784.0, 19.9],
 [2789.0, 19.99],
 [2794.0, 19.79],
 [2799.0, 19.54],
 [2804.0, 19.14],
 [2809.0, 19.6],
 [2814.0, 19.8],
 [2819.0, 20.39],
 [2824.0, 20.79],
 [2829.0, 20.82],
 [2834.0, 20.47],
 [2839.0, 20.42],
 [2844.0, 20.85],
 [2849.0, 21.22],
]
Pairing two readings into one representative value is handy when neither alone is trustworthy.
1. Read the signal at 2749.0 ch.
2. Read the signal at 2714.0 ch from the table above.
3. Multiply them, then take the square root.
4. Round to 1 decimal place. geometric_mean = 22.0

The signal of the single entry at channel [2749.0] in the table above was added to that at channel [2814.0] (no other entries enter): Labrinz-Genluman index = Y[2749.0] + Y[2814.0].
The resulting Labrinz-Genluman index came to 41.2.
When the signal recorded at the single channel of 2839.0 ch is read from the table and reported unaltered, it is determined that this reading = 20.42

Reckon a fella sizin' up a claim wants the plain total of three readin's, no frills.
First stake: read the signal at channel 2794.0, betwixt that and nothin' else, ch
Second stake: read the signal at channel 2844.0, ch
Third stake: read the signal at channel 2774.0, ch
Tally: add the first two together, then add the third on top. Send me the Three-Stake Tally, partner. 63.4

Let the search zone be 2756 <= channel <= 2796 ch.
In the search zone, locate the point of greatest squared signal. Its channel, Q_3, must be 2769.0 ch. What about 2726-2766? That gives 2764.0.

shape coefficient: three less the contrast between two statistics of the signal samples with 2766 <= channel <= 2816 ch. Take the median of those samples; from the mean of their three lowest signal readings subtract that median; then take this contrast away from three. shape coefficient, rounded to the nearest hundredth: 3.42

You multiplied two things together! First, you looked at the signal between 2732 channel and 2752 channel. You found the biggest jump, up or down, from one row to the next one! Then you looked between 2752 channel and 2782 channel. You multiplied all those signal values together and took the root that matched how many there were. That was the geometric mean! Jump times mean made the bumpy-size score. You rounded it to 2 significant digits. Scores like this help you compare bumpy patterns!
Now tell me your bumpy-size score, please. 14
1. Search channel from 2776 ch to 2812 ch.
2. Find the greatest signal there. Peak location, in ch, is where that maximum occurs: 2779.0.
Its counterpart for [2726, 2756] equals 2729.0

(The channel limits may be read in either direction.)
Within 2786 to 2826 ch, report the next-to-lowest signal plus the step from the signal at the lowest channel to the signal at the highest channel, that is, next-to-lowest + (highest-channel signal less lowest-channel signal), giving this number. 20.3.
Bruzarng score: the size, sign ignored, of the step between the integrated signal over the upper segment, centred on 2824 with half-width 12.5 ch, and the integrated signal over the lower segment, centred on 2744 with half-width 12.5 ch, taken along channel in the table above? 35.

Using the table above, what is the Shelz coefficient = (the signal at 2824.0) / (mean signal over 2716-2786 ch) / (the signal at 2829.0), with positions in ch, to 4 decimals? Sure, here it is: 0.0452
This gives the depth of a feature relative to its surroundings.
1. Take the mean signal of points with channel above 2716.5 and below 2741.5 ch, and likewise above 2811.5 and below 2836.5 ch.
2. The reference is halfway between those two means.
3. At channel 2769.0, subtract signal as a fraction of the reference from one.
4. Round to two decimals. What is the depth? -0.11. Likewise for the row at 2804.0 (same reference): 0.11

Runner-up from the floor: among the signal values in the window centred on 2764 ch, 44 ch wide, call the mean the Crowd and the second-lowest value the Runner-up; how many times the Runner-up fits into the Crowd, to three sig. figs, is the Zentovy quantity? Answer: 1.08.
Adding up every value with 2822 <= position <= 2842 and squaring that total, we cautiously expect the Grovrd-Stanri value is 6806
